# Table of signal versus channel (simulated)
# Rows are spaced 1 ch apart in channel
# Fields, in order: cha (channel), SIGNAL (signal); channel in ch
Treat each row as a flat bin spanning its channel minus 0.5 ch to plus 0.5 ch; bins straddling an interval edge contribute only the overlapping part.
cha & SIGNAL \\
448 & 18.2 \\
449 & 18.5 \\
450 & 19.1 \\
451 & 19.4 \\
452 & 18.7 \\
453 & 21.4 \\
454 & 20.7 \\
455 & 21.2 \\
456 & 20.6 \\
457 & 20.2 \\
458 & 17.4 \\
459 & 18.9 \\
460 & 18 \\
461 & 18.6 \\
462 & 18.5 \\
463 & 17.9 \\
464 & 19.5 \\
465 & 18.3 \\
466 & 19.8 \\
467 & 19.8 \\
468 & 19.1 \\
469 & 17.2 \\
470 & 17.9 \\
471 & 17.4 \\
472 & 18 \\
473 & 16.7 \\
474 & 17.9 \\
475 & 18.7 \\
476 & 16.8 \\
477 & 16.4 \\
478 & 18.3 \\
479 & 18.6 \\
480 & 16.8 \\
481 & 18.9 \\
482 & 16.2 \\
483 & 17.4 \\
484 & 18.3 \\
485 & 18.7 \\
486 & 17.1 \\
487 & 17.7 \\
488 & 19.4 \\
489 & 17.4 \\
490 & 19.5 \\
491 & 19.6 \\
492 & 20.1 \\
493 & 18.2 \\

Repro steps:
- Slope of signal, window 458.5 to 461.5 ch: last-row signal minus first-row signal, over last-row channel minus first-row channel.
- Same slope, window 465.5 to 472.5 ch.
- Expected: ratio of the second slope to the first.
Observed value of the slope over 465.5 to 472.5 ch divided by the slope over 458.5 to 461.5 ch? 2.0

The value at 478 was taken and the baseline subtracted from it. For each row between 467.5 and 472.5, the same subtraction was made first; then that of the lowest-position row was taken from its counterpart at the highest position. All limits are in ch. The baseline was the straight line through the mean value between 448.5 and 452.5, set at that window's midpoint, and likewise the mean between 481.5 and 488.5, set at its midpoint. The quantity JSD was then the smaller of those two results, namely -1.0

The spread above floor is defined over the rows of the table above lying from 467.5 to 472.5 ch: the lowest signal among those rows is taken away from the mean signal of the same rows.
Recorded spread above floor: 0.72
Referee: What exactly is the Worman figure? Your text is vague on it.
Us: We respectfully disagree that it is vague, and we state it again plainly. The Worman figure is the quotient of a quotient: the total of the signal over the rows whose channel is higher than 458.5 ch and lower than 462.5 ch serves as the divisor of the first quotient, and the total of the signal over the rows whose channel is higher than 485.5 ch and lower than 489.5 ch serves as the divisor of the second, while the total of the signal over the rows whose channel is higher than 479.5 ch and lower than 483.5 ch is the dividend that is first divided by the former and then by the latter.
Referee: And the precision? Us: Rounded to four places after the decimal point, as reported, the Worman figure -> 0.0131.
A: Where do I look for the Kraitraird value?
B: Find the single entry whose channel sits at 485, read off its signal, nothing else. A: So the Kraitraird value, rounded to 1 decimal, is 18.7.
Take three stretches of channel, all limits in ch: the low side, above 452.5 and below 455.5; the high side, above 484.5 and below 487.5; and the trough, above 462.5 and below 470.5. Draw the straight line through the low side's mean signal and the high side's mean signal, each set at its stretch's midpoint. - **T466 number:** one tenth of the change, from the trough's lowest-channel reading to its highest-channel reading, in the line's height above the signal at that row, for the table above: -0.07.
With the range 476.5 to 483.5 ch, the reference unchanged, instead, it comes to -0.16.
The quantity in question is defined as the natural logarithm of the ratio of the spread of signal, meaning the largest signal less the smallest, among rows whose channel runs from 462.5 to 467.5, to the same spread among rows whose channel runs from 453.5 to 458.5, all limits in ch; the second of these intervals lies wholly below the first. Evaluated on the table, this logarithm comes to -0.7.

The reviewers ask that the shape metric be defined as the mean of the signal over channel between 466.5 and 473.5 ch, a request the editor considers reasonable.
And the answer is 18.0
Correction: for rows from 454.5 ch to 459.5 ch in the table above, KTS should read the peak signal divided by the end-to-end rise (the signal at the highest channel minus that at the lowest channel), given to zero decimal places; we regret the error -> -9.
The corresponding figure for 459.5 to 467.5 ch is 11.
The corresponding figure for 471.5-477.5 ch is -12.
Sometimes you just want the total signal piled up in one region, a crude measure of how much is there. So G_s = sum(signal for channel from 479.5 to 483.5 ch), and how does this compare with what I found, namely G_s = 69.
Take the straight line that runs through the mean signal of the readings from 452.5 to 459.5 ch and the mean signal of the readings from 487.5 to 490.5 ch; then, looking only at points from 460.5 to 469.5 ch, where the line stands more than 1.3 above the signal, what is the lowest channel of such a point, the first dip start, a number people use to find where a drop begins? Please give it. 462 ch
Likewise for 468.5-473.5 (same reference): 469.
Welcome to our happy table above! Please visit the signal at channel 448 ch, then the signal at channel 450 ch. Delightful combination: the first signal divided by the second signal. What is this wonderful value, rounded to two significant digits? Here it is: 0.95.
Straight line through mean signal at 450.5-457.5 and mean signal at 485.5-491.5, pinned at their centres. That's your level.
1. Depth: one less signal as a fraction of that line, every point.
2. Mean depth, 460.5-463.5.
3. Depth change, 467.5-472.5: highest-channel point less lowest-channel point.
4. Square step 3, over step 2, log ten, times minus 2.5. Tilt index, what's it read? 3.9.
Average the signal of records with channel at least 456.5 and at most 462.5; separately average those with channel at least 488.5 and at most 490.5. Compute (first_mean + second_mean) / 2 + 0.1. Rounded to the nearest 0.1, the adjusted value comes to 18.6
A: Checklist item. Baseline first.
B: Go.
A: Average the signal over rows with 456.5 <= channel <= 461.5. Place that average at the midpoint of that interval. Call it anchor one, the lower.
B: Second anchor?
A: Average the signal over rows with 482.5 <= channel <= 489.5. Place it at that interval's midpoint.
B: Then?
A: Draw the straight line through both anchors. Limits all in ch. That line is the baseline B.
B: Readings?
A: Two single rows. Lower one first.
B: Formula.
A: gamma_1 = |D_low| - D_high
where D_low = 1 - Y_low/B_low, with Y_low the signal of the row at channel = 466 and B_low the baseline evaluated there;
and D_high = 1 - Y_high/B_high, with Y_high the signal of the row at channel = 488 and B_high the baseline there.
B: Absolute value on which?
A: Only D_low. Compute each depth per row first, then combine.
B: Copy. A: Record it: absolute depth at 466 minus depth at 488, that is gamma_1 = 0.15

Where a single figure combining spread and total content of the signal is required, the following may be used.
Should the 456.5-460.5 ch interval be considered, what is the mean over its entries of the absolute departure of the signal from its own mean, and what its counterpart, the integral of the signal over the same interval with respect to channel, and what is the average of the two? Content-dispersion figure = 38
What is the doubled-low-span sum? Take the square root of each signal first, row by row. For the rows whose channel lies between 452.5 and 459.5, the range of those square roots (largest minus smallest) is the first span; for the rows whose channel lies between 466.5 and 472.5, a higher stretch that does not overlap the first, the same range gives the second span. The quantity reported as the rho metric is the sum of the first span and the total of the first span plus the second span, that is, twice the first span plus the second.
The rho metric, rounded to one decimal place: 1.2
